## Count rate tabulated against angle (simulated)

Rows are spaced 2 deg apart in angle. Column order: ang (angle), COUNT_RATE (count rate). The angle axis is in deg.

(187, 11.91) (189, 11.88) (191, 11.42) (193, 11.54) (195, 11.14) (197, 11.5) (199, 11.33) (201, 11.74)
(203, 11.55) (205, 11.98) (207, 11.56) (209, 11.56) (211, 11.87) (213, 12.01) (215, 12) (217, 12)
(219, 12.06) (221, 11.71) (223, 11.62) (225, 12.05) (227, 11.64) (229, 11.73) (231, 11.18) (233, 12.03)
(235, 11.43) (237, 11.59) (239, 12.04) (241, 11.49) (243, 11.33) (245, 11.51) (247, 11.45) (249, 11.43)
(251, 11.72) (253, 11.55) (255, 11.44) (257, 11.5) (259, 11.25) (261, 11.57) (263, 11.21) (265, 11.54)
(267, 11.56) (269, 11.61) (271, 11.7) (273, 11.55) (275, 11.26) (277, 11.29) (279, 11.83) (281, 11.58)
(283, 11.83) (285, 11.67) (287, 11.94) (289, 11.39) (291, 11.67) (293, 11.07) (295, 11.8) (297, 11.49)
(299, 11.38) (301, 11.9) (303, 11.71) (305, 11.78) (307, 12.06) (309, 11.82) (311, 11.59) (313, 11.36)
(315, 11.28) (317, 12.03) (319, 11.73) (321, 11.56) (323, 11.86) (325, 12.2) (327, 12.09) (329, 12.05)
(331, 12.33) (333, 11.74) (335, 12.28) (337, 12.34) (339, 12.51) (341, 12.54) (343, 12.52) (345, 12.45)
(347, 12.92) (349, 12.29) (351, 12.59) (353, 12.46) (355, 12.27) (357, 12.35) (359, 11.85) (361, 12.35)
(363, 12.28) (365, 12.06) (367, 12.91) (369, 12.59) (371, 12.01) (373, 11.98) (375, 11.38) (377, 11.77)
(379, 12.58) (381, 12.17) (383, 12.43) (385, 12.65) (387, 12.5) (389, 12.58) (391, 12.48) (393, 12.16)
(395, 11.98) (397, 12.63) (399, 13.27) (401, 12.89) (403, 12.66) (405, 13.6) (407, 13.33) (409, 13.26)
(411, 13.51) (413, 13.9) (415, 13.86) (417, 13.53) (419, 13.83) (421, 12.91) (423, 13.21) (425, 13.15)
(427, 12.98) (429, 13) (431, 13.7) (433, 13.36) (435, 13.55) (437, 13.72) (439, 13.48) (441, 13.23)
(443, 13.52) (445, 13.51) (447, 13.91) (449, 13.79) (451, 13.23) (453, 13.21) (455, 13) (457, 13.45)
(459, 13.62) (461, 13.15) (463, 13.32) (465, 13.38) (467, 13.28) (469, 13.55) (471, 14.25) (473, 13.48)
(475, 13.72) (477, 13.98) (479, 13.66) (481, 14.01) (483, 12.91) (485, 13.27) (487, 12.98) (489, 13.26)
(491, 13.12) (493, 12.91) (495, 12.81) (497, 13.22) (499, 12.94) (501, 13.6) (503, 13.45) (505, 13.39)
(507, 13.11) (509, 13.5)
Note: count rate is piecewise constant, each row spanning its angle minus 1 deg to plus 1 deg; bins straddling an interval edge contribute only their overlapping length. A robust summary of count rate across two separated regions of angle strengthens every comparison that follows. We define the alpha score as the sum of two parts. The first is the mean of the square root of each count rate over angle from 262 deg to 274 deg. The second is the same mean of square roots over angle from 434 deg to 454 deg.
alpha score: 7.07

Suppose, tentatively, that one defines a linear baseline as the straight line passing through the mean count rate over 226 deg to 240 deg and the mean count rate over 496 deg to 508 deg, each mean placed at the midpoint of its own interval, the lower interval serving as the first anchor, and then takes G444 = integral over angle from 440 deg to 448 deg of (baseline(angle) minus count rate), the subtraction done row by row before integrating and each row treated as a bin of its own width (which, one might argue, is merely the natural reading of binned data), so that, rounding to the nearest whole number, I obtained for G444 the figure -5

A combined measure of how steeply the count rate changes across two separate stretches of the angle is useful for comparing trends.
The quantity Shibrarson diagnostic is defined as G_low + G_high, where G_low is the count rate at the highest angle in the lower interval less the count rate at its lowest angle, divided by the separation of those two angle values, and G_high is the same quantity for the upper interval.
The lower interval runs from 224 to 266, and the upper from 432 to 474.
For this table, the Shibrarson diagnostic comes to -0.010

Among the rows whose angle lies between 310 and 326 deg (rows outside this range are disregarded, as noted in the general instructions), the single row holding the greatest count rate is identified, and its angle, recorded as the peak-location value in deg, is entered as 325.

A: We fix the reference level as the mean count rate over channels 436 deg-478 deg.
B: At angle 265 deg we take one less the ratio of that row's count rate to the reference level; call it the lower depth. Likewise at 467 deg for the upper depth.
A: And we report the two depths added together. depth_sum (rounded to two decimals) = 0.16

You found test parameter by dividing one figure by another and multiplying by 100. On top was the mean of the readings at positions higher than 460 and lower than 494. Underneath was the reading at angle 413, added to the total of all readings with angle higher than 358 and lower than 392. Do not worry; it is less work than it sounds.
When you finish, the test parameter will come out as 6.03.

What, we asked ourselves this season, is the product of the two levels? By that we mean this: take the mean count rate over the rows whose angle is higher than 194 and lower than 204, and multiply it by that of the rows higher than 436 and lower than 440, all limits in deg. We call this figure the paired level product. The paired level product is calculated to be 156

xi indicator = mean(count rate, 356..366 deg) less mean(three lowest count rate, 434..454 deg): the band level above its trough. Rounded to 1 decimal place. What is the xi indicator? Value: -1.0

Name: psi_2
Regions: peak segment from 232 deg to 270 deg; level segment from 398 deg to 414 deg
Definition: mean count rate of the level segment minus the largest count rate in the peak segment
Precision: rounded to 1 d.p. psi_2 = 1.3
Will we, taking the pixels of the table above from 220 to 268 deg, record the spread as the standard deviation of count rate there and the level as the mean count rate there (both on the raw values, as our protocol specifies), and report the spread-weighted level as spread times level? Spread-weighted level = 2.7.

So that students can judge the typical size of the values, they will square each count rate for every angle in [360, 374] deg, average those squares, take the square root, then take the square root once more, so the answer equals 3.51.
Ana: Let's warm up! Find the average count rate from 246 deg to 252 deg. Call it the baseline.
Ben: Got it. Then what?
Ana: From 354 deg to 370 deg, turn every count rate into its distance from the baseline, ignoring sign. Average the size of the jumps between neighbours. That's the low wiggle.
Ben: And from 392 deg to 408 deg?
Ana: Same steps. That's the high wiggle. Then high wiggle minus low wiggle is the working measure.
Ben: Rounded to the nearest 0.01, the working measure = 0.11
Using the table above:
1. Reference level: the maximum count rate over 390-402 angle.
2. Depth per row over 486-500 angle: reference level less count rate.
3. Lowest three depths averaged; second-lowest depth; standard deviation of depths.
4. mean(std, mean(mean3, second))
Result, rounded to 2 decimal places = 0.11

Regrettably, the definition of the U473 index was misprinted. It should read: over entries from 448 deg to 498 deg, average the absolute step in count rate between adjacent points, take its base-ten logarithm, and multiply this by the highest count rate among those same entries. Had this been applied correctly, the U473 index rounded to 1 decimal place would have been -6.8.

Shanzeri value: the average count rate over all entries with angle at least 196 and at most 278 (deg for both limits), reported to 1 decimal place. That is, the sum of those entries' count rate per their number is 11.6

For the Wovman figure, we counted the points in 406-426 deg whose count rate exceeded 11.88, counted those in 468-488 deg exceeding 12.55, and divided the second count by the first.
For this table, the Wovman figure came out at 1.0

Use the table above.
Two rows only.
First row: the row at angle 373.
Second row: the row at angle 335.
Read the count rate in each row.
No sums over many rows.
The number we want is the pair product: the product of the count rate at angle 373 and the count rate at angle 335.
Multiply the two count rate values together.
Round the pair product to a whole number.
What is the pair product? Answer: 147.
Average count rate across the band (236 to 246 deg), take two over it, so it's 0.173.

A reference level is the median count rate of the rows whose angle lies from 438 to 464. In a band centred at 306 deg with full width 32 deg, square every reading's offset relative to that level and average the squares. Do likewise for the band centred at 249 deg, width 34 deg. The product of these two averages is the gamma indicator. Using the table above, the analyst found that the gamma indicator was 12.4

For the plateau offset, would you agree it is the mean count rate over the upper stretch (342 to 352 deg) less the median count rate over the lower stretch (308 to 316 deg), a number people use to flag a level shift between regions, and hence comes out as 1.1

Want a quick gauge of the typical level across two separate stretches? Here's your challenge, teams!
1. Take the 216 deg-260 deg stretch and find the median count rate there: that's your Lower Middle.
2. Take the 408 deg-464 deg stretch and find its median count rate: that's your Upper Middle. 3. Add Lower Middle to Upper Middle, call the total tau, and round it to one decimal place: 25.0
